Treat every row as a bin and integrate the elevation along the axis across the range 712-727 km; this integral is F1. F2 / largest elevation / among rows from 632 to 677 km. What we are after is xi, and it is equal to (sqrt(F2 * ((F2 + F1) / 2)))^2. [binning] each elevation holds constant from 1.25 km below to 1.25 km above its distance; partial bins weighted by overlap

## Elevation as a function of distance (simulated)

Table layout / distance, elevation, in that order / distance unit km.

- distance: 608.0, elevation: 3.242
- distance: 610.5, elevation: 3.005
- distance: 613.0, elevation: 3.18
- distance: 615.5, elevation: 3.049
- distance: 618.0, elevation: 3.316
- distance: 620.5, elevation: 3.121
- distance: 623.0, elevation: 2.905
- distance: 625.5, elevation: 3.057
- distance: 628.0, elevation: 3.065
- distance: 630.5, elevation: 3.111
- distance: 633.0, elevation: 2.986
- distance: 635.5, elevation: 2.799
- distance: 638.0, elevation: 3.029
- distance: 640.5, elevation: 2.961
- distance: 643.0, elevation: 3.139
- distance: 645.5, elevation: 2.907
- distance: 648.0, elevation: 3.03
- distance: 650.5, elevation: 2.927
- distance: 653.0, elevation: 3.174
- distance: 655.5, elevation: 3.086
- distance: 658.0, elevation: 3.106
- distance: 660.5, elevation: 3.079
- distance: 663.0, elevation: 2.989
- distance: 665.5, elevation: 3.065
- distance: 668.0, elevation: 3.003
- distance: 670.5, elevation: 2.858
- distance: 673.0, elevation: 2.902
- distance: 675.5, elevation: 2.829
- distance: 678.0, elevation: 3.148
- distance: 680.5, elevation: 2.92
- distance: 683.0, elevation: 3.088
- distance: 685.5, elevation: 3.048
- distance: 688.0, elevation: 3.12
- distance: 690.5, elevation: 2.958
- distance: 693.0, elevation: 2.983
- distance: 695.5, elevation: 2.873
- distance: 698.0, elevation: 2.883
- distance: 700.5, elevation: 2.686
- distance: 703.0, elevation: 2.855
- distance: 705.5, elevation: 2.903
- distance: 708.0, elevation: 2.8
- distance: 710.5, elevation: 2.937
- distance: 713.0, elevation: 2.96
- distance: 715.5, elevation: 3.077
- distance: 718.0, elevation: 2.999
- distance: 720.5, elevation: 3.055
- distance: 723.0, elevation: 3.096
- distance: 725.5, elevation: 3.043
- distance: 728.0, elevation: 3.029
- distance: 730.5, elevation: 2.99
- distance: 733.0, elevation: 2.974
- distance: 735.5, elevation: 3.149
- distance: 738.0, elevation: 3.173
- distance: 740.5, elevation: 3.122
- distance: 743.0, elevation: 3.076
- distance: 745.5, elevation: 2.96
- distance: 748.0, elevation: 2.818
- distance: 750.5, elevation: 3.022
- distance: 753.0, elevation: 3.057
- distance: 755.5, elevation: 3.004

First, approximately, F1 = 46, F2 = 3.174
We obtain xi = 77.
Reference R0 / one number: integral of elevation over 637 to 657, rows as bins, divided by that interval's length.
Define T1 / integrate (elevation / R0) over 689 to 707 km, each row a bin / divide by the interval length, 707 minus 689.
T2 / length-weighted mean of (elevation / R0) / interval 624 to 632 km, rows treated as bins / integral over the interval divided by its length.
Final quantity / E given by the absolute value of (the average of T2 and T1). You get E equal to 0.98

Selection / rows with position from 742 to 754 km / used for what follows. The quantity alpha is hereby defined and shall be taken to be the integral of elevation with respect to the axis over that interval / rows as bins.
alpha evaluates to 36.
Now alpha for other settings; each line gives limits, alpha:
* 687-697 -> 30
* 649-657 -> 25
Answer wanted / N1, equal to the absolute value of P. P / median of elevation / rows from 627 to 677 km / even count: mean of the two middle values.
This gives 3.016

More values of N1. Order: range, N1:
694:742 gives 2.990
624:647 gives 3.029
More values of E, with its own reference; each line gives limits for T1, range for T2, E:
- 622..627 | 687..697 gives 0.98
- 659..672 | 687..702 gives 0.97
